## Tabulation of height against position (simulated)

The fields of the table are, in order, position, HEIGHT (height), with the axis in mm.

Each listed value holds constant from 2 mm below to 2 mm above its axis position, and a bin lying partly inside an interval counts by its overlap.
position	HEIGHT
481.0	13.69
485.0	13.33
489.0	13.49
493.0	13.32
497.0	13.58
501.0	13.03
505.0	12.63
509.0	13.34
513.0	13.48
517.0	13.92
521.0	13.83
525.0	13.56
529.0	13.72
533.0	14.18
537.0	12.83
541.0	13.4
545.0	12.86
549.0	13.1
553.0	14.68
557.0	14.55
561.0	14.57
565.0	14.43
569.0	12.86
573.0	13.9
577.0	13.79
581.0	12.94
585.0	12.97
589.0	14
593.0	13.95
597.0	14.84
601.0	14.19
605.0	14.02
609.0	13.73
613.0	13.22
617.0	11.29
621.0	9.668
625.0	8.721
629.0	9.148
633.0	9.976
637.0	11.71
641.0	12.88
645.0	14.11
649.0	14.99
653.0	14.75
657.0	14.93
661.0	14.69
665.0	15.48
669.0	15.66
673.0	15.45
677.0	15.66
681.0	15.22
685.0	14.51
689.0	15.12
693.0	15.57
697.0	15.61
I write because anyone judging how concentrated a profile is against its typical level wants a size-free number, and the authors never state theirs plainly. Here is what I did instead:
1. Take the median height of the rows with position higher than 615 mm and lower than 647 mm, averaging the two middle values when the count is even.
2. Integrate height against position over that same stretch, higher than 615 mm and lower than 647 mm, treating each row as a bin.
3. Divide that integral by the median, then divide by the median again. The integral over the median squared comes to 3.10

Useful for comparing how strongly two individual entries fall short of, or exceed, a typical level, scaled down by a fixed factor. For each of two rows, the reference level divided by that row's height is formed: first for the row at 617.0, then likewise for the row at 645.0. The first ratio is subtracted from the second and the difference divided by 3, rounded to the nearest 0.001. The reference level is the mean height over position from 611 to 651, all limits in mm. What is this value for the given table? -0.068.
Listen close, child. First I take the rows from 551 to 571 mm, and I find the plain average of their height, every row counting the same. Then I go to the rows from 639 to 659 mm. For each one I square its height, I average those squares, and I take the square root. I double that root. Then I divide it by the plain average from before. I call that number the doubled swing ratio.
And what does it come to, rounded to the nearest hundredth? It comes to 2.02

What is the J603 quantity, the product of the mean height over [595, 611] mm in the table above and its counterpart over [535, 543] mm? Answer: 186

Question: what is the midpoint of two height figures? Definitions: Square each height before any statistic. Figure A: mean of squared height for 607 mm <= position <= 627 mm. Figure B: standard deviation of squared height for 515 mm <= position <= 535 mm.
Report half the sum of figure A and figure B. 69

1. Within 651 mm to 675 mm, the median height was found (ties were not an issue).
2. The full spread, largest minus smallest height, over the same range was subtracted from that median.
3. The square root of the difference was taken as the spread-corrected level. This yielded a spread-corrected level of 3.77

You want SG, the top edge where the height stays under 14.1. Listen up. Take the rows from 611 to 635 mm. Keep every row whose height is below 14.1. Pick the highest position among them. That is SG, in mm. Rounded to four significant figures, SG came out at 633.0 mm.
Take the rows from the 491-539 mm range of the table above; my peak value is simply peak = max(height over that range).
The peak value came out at 14.18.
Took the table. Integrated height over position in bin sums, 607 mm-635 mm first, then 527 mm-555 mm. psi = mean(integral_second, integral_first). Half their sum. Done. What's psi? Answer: 341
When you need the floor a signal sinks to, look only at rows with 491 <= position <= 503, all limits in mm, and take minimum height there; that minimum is 13.03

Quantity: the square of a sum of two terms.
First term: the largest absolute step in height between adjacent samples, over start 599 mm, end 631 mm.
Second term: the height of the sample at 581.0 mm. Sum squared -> 221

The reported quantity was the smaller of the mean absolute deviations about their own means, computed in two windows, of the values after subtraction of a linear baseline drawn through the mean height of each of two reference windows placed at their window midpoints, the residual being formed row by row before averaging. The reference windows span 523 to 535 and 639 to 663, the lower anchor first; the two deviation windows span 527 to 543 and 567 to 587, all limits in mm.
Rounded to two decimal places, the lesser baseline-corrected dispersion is 0.44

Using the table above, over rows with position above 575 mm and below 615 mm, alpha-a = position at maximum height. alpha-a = 597.0 mm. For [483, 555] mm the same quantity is 553.0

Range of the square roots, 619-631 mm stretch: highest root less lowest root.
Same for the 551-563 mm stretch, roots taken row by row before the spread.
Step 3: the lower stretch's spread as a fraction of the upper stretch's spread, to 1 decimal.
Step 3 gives 0.1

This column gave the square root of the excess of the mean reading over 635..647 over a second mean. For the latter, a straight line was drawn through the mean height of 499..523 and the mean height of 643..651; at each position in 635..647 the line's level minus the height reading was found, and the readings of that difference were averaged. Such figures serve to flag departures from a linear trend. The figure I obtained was 3.4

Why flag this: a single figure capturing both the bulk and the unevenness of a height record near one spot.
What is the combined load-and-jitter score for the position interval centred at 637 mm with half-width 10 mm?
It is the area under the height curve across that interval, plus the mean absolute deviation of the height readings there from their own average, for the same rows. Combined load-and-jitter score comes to 233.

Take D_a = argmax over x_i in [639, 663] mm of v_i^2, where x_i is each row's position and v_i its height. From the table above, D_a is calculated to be 649.0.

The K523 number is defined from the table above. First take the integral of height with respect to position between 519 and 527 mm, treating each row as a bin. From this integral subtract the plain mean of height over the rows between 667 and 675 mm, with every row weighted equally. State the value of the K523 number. 94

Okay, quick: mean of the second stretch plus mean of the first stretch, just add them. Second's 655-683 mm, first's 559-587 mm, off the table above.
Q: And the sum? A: 29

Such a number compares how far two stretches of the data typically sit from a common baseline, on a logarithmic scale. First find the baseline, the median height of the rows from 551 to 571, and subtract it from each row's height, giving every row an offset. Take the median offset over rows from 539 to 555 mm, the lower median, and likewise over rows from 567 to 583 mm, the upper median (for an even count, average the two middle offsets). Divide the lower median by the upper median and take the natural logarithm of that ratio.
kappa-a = 0.1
